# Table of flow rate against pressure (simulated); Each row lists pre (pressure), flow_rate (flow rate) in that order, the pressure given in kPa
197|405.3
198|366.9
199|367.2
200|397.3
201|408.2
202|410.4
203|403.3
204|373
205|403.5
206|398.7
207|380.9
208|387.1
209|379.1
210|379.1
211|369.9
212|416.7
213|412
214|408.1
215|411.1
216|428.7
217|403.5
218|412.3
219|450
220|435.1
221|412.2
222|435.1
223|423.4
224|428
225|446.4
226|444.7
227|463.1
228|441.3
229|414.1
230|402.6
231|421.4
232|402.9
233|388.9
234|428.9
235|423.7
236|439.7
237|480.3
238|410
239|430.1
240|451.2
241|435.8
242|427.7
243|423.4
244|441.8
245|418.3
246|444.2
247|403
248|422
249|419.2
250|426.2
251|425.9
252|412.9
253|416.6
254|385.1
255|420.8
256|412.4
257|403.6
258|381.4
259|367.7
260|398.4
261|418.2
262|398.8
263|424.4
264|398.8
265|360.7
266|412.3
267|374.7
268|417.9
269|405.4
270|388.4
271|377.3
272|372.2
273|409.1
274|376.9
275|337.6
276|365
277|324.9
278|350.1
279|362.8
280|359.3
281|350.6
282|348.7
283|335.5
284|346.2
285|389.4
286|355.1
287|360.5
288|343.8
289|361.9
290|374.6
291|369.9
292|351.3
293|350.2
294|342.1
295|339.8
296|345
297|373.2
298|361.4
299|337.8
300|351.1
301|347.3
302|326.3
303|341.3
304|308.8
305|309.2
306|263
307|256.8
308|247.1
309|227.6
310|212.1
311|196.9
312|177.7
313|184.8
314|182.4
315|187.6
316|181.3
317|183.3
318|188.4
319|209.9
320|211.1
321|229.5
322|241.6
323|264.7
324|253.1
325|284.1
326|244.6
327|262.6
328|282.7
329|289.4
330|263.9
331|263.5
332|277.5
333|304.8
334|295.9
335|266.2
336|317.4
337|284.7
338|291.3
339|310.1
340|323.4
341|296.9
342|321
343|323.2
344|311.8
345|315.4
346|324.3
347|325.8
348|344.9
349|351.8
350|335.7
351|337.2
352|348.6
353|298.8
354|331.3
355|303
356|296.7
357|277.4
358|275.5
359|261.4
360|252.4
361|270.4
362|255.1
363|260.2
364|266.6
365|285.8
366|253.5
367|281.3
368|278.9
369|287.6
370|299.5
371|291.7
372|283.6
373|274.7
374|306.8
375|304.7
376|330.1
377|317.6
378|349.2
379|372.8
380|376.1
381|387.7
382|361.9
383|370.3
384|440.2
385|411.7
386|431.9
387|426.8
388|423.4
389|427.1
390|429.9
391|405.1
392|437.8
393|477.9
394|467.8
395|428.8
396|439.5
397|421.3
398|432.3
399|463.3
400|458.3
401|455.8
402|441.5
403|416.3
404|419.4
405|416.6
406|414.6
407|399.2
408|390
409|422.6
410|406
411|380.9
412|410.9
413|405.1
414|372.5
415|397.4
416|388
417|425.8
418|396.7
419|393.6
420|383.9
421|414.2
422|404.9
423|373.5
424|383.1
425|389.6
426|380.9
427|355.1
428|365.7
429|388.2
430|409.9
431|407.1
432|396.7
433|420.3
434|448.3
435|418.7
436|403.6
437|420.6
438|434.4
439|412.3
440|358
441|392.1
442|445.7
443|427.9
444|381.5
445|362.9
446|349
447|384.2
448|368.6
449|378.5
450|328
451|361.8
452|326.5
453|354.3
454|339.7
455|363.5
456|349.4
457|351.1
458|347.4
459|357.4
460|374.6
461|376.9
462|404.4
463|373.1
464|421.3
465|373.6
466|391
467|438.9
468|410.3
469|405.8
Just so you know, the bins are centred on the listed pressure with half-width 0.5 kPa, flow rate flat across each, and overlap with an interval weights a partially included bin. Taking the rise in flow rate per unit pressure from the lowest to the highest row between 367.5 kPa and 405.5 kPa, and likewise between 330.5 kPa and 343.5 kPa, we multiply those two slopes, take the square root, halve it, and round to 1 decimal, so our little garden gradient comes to 2.2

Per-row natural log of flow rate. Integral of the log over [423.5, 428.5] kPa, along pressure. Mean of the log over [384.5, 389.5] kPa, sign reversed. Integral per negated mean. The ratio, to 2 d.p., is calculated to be -4.90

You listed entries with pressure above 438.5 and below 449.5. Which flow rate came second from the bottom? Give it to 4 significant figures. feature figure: 358.0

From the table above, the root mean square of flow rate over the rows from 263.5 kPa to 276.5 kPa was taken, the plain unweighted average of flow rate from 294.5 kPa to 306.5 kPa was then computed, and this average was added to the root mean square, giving 719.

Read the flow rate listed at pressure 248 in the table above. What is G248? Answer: 422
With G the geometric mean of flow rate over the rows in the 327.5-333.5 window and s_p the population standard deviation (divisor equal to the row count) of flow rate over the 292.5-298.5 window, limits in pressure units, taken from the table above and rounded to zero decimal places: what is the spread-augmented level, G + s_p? 292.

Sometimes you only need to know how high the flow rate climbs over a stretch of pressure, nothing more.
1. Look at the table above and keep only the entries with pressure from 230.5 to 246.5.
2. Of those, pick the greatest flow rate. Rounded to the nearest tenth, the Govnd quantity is 480.3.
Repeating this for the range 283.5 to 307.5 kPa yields 389.4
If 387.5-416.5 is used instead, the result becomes 477.9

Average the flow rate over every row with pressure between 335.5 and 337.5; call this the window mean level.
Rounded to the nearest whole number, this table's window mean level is 301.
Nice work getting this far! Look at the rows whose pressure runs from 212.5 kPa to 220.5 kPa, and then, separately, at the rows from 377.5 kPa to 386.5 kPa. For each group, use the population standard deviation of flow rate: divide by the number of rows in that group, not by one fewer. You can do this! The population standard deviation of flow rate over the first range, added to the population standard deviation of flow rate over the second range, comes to 45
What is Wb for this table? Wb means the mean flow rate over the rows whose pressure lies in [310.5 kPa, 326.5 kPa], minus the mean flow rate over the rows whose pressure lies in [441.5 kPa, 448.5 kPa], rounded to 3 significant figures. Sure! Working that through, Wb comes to -175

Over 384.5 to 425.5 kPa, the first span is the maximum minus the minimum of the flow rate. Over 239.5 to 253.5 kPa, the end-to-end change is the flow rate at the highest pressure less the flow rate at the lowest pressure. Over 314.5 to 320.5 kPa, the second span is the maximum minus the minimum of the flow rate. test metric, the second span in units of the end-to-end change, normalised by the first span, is -0.01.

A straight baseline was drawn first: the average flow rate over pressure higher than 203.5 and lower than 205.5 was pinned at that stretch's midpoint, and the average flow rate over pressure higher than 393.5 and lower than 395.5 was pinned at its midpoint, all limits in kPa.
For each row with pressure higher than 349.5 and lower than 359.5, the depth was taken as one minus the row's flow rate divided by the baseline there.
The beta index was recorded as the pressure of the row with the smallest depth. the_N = 352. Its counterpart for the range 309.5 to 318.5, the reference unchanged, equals 310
